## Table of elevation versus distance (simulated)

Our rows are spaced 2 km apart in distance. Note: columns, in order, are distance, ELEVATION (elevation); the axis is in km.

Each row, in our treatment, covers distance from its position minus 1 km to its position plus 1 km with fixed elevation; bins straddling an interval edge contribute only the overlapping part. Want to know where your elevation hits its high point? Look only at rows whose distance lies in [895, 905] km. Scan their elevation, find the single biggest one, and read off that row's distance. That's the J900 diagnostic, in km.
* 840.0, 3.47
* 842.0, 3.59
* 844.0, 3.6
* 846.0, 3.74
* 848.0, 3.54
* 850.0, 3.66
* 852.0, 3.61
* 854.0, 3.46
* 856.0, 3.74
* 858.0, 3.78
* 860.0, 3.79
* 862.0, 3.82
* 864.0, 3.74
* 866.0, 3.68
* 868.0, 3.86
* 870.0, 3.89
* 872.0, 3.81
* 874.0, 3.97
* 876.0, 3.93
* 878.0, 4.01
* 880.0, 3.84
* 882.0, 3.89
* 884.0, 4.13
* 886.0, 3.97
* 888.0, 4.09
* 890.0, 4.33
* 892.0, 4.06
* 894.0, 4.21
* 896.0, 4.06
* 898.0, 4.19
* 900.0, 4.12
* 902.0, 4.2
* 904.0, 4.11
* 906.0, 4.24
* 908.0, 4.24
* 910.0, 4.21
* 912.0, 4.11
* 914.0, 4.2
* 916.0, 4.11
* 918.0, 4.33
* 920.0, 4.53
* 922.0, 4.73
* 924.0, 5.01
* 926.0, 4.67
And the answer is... 902.0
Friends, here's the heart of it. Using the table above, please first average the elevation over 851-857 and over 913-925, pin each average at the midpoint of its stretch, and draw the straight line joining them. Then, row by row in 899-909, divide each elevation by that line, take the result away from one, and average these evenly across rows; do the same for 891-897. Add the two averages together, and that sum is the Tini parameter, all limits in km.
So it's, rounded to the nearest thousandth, 0.032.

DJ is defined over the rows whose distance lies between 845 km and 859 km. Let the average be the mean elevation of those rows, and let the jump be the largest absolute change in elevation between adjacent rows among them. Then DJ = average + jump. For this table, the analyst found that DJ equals 3.9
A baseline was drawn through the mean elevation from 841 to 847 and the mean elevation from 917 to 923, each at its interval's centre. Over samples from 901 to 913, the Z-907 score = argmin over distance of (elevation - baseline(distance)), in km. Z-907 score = 912.0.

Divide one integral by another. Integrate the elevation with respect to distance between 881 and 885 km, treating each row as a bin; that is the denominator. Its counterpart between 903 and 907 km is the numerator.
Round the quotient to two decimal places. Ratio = 1.04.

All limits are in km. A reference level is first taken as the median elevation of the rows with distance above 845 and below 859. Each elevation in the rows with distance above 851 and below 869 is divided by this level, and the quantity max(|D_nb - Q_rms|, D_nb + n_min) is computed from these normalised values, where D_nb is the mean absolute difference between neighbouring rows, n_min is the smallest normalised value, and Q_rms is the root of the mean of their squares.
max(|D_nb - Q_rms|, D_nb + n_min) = 0.99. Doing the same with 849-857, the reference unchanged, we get 0.99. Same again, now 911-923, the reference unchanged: 1.17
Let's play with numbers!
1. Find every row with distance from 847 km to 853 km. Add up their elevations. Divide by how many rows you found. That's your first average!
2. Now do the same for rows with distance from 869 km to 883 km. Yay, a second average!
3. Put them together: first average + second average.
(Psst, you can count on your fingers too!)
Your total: 7.51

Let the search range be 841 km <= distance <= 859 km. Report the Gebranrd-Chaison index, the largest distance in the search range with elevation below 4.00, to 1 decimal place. 858.0 km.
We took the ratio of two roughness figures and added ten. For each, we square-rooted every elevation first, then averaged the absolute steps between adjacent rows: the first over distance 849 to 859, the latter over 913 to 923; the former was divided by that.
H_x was 10.8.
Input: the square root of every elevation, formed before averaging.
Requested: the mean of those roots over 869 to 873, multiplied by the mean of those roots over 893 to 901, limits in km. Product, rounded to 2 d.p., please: 3.99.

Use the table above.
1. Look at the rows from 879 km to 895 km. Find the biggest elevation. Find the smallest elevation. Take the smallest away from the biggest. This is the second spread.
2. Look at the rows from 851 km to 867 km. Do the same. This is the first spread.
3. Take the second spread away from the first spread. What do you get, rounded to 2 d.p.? -0.13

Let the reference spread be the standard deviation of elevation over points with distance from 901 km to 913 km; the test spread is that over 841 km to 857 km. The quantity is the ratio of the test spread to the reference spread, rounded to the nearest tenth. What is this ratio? 1.6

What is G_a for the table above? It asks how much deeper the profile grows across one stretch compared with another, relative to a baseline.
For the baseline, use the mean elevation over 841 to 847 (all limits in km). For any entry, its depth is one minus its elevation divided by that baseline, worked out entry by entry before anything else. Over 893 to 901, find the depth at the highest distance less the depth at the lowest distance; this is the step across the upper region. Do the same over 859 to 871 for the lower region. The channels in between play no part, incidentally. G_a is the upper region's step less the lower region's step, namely 0.05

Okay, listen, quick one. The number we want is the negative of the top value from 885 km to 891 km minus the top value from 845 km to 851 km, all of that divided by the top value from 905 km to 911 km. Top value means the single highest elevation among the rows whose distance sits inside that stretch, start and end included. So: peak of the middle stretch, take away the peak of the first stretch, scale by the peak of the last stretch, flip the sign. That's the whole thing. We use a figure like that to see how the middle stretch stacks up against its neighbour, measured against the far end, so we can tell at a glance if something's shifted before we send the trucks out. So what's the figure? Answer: -0.14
